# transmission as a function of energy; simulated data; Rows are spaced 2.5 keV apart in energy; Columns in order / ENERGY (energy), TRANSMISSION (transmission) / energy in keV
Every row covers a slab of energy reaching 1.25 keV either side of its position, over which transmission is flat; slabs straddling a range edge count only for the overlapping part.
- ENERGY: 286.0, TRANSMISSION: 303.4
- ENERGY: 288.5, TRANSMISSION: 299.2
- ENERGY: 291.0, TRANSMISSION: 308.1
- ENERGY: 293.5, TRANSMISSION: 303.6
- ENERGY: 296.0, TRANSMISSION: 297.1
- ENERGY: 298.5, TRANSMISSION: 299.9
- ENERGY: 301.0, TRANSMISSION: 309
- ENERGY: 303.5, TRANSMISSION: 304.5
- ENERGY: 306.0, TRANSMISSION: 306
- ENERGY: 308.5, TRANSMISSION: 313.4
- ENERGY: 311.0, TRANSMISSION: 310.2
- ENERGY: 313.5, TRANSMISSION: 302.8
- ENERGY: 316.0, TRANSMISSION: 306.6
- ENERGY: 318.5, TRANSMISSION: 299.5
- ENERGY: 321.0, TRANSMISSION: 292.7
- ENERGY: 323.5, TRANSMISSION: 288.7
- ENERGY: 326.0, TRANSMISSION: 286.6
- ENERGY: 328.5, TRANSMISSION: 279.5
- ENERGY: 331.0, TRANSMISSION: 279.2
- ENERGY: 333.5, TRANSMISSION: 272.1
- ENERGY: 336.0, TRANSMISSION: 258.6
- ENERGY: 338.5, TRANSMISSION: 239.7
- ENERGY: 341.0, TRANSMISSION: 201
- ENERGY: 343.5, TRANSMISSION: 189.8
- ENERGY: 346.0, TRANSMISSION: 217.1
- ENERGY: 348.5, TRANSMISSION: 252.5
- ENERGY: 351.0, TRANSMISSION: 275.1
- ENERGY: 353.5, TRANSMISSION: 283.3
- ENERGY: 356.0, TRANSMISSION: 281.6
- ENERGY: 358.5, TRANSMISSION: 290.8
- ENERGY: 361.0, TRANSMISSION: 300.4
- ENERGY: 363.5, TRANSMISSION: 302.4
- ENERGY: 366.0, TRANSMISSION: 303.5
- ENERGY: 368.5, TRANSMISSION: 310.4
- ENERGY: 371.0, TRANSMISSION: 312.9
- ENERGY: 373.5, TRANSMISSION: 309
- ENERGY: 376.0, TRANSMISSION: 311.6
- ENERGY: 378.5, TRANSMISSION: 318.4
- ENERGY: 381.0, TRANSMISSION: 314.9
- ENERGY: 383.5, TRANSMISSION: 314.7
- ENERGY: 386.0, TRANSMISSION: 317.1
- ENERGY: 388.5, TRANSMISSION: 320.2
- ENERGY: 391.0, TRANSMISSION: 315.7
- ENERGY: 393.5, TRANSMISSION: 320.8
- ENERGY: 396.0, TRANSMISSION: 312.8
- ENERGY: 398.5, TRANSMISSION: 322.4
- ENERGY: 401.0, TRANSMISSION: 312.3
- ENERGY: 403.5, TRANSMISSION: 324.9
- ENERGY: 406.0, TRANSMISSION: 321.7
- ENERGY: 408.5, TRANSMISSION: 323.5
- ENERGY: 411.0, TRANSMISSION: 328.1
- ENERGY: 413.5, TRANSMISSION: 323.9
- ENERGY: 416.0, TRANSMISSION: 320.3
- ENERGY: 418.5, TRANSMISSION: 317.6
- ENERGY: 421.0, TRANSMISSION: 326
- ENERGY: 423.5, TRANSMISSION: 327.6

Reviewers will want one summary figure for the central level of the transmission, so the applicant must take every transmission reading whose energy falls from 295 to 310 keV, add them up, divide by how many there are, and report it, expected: 305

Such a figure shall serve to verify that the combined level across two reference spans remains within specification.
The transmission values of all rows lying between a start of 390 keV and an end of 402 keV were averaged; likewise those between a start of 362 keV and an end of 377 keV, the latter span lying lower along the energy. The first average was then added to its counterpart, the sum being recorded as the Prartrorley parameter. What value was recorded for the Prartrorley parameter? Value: 625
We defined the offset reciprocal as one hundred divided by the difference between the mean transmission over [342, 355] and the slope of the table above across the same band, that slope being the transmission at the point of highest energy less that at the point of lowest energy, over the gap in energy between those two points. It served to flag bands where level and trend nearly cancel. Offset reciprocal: 0.43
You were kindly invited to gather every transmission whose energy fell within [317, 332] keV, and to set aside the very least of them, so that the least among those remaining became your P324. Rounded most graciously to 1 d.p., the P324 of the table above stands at 279.5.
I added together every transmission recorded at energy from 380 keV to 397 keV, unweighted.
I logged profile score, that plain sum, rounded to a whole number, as 2216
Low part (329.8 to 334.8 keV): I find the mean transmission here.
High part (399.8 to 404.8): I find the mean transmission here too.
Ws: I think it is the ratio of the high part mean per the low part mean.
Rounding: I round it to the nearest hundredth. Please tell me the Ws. 1.16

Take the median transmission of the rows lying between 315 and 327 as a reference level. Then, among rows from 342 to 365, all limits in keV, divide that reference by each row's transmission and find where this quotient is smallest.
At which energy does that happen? 363.5 keV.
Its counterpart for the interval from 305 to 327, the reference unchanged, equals 308.5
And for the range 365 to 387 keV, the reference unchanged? 378.5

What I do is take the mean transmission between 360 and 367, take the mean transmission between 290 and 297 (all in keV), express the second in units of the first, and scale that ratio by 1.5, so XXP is 1.50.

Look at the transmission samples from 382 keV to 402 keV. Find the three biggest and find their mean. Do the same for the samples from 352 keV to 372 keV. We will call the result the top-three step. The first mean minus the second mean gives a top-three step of 12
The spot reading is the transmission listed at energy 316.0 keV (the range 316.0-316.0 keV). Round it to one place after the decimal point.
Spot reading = 306.6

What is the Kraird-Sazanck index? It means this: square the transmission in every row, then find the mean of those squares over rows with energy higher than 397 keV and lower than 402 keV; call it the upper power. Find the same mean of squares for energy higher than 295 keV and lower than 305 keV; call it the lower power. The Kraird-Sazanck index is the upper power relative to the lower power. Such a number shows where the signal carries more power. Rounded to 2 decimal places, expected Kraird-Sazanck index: 1.10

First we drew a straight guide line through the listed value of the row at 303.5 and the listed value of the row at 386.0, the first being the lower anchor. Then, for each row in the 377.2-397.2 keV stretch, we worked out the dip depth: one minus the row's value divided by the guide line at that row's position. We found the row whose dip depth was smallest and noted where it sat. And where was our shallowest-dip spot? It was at 388.5 keV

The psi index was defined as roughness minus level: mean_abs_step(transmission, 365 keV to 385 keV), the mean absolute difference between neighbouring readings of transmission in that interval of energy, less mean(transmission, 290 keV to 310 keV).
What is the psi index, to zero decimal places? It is -301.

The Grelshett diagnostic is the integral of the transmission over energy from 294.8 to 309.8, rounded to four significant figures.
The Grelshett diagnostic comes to 4575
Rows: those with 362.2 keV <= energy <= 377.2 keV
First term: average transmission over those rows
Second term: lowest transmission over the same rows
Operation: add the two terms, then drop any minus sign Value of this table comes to 611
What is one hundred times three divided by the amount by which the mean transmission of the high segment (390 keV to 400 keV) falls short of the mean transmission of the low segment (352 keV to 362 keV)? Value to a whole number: -10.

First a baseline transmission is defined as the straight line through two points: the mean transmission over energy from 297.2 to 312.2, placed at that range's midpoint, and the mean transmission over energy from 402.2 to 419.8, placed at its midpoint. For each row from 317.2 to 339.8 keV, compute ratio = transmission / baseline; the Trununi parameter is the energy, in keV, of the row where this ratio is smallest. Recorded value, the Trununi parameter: 338.5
